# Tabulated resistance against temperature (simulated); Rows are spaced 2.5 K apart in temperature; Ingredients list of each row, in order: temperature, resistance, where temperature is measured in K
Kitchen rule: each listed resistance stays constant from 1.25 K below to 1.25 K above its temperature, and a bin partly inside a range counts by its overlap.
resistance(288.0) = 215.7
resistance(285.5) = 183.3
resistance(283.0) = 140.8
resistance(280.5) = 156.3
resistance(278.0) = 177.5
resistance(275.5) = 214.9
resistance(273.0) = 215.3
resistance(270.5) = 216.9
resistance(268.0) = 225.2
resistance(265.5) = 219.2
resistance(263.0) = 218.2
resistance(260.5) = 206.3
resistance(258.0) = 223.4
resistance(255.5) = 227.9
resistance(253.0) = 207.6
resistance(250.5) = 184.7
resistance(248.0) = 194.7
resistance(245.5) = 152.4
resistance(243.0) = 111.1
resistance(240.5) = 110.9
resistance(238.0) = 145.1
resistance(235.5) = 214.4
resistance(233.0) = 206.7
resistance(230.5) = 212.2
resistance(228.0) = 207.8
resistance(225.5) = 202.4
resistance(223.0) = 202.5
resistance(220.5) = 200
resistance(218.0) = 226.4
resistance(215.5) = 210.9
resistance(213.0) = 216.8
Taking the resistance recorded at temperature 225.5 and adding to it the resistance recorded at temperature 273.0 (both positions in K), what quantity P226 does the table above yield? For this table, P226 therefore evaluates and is 418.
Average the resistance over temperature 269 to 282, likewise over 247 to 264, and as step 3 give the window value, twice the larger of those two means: 418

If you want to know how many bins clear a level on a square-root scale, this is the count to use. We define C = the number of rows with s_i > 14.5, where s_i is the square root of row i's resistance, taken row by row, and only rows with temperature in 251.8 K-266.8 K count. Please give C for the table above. 4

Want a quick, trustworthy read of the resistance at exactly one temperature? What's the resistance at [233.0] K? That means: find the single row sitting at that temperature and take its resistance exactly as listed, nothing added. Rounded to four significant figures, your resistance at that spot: 206.7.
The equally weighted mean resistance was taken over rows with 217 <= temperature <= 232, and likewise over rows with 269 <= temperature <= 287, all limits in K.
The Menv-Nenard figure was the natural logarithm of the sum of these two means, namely 5.98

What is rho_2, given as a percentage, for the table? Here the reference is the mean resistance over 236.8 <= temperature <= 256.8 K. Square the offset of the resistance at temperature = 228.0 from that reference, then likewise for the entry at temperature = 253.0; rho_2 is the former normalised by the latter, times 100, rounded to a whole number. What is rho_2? 101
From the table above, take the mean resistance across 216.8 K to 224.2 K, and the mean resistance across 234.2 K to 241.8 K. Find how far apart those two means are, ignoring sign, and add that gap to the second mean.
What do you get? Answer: 210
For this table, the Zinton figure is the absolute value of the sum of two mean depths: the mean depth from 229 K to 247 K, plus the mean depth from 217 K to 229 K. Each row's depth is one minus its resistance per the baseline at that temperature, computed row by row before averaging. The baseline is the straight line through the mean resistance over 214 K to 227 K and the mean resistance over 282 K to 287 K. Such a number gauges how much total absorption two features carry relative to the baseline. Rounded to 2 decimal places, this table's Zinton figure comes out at 0.16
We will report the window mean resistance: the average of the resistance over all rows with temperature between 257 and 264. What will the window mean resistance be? 216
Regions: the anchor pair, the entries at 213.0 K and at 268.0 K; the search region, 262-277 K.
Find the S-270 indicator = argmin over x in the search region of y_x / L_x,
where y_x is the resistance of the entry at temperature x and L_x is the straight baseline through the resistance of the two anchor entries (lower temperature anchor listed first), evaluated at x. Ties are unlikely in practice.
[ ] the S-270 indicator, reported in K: 275.5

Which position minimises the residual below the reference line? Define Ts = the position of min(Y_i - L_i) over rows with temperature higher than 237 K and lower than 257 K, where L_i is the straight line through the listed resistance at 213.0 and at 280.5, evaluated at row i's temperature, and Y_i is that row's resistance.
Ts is 240.5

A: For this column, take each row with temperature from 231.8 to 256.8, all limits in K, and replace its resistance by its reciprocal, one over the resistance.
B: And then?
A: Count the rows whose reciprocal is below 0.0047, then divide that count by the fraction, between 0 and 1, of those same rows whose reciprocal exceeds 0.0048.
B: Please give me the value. 2.5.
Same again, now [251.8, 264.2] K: 7.5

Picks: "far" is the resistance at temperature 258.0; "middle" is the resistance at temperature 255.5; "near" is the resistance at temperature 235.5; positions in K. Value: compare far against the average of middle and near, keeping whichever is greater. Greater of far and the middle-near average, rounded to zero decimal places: 223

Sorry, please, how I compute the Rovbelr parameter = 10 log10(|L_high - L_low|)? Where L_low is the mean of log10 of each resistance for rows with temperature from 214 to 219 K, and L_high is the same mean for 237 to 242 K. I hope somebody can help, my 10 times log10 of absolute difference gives -6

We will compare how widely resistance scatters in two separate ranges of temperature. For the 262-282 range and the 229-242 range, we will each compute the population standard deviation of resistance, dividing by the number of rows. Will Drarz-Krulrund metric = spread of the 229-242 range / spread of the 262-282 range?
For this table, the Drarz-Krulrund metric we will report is 1.8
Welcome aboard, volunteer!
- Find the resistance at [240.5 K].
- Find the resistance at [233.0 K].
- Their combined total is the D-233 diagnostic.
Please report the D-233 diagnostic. 318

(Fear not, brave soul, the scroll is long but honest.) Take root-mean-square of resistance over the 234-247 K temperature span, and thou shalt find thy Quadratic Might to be 152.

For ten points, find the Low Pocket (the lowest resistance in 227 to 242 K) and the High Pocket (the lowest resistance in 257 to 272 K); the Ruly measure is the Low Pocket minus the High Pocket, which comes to -95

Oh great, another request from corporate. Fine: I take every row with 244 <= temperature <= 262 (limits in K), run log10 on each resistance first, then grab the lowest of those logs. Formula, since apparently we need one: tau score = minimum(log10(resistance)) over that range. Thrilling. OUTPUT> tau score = 2.18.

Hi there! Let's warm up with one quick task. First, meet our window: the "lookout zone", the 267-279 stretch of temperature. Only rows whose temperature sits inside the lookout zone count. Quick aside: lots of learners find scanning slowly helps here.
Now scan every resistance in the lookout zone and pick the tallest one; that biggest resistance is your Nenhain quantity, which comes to 225.2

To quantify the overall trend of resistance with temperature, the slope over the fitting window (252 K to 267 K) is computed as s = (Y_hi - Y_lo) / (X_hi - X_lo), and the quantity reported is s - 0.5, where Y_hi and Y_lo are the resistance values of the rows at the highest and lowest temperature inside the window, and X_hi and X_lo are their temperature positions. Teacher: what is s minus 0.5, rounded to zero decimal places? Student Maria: 0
